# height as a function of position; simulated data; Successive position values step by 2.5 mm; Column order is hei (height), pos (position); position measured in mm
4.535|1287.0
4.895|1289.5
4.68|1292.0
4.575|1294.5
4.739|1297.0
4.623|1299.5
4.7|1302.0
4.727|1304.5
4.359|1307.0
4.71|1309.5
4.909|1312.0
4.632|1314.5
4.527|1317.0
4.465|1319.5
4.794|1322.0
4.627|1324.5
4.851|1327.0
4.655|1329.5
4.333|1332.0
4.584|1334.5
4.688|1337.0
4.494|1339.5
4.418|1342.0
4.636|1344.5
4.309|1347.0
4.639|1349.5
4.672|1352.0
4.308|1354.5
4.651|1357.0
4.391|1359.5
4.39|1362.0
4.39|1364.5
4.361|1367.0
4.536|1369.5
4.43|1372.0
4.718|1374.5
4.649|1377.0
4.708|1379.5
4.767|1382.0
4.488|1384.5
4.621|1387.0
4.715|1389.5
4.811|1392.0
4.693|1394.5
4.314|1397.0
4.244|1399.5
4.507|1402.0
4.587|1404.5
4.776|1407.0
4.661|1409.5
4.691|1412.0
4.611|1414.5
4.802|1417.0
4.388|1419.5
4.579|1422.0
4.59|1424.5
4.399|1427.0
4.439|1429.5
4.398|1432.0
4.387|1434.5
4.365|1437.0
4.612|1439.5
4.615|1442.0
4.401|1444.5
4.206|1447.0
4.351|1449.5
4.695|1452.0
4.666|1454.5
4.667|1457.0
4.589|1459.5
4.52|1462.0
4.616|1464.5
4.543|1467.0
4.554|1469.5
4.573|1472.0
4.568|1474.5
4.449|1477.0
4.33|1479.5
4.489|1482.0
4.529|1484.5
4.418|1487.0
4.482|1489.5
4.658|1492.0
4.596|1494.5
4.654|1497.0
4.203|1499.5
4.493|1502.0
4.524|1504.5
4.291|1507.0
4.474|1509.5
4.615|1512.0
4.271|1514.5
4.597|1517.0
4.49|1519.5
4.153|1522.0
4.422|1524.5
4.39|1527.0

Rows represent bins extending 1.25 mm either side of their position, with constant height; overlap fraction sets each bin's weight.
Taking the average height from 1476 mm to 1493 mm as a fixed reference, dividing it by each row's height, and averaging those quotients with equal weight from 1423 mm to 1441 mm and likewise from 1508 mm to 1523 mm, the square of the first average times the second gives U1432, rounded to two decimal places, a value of 1.02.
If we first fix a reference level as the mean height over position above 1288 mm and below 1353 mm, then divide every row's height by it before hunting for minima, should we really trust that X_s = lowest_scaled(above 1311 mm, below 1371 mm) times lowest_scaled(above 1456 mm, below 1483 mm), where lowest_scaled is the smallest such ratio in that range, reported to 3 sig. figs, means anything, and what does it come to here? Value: 0.872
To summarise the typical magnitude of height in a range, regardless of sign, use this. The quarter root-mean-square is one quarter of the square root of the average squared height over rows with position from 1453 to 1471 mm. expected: 1.15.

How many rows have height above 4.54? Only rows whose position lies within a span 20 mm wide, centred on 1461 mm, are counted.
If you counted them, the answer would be 7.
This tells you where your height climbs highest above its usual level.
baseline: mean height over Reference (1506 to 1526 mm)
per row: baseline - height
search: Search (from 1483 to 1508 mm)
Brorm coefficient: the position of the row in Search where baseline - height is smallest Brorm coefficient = 1492.0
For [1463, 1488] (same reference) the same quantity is 1464.5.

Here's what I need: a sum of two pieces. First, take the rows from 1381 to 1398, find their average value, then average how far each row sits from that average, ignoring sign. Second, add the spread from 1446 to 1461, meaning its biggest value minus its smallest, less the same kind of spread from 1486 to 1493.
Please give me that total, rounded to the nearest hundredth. 0.38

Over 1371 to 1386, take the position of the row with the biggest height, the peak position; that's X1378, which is 1382.0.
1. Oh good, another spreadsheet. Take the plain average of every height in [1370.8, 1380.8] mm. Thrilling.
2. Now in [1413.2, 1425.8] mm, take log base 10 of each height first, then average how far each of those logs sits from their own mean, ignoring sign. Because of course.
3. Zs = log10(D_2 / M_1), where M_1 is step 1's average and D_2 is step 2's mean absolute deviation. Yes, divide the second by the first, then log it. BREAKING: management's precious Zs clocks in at -2.7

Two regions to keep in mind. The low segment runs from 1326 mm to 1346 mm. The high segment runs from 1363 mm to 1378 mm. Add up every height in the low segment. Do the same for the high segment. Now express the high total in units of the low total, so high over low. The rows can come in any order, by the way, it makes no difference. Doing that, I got 0.7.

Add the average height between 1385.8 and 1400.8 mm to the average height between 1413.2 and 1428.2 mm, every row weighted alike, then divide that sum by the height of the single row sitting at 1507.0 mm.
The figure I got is 2.13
